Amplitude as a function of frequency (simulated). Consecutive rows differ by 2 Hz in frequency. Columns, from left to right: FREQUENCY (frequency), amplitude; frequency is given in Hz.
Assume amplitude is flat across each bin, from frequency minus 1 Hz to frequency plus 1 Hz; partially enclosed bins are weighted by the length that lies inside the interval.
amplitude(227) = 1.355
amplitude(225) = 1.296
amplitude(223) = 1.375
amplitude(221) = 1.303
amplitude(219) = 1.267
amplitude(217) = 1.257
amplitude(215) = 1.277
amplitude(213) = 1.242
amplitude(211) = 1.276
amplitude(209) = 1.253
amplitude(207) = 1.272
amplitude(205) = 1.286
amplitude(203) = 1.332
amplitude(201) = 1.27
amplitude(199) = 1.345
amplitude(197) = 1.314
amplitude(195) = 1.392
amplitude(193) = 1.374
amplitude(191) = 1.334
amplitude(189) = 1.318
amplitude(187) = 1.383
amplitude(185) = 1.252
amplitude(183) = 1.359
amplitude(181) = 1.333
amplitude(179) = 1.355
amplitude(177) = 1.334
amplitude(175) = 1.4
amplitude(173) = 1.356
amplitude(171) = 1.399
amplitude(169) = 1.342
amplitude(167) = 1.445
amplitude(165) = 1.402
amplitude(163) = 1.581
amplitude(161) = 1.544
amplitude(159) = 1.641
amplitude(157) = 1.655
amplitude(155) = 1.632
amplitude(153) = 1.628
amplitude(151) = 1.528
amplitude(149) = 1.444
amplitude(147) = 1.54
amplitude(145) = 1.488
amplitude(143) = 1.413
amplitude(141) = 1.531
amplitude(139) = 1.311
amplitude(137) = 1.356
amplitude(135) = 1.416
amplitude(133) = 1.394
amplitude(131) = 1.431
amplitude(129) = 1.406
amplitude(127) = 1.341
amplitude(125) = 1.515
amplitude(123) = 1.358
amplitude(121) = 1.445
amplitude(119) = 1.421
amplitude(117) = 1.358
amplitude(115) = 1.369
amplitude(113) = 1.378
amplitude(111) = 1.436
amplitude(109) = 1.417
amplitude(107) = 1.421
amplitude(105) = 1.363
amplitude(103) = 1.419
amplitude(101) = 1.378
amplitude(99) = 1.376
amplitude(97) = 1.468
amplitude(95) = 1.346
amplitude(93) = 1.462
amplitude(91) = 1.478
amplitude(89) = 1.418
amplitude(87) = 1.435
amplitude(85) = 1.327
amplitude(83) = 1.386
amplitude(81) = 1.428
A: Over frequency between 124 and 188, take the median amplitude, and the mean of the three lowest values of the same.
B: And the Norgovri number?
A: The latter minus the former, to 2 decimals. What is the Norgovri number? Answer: -0.11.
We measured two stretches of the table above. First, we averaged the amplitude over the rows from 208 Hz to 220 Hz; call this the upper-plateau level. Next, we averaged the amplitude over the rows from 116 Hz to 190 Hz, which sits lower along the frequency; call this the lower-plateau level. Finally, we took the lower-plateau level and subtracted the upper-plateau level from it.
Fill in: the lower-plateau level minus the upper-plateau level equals 0.17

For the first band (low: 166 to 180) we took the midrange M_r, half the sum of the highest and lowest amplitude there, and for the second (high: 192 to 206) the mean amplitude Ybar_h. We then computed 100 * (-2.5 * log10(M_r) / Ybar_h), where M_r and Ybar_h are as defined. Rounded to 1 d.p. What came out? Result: -26.8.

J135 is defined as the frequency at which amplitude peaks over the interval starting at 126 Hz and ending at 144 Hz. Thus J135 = 141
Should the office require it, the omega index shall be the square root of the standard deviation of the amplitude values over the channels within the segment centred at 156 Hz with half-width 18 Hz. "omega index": 0.33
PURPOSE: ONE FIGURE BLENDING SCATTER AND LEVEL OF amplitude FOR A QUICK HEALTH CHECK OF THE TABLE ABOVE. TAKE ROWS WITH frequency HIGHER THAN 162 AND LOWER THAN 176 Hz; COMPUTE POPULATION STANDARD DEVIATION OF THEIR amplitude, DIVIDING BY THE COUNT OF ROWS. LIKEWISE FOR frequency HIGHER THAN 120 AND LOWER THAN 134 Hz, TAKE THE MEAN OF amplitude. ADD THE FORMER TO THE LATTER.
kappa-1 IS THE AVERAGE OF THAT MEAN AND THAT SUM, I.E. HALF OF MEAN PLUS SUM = 1.45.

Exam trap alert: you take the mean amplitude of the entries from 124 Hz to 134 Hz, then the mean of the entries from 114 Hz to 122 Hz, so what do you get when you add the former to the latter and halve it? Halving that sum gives 1.41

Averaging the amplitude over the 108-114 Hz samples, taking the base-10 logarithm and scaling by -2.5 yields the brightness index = -0.373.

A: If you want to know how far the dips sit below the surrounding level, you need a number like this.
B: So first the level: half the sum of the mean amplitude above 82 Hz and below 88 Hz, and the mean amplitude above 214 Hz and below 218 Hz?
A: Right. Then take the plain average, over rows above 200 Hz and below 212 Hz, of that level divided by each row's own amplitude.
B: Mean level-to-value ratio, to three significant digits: 1.03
